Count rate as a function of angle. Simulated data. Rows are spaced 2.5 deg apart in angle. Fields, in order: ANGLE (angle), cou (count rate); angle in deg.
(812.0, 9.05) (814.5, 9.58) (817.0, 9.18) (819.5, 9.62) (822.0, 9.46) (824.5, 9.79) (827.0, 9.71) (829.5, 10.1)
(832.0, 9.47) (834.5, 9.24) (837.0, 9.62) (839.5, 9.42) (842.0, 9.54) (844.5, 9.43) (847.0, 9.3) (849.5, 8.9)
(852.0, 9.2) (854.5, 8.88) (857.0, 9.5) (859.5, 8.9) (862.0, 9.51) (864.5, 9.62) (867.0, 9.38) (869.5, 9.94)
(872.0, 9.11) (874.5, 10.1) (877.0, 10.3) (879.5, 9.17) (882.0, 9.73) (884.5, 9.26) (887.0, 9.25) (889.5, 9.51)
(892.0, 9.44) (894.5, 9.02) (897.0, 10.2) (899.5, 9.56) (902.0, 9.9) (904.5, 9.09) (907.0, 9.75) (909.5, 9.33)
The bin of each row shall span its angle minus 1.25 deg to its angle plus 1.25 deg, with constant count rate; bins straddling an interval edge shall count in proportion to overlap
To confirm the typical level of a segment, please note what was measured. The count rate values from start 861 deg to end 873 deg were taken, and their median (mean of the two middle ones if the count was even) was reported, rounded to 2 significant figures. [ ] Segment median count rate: 9.5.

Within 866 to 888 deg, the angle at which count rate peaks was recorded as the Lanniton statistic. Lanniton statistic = 877.0 deg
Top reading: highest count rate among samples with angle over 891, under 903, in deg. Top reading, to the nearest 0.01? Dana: 10.20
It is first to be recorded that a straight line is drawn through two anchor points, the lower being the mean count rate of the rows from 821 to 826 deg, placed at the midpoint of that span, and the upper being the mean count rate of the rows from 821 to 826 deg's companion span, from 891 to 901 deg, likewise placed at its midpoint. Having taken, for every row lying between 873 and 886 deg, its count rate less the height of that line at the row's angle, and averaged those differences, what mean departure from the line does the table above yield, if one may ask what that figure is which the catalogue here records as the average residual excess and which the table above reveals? 0.1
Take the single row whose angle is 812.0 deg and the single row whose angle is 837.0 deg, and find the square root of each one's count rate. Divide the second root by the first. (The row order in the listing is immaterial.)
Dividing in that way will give 1.03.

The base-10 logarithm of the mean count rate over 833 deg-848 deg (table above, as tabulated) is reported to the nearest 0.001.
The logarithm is 0.974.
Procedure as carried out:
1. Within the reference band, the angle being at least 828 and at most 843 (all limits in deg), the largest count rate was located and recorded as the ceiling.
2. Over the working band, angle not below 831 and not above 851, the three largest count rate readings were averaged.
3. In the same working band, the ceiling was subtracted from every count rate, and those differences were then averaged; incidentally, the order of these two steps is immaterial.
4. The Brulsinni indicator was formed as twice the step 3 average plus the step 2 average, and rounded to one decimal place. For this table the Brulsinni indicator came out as 8.1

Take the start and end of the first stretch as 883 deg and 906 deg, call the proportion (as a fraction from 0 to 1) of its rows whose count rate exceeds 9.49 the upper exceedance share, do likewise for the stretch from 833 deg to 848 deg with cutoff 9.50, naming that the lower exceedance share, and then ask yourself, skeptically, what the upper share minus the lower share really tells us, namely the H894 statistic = 0.11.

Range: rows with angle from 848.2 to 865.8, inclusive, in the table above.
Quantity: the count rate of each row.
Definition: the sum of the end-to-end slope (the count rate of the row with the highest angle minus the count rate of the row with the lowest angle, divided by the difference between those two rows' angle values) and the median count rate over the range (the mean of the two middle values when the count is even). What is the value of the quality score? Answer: 9.2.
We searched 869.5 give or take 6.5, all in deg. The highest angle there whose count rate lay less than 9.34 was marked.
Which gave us 872.0 deg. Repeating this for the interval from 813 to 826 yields 817.0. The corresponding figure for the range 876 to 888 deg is 887.0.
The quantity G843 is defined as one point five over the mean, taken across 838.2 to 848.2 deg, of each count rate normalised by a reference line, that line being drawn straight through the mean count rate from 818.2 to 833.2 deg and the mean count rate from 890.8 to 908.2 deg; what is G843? 1.54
